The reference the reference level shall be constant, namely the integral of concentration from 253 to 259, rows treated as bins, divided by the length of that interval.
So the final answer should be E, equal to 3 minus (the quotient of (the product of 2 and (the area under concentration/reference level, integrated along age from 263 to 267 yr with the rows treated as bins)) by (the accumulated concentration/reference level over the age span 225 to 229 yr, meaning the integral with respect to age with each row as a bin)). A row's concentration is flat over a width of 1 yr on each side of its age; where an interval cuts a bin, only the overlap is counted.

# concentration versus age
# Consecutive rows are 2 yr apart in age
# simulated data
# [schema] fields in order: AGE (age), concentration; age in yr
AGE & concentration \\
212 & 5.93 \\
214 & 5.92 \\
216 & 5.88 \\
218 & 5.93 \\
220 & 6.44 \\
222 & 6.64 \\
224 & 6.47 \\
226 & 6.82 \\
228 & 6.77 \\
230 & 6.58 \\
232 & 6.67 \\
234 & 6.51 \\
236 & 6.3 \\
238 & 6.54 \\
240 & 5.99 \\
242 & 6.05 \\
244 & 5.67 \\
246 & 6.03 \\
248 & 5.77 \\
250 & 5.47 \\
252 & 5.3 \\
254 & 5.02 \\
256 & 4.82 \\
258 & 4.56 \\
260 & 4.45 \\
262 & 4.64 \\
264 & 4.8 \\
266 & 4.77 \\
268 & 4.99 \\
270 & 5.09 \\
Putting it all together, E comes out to 1.6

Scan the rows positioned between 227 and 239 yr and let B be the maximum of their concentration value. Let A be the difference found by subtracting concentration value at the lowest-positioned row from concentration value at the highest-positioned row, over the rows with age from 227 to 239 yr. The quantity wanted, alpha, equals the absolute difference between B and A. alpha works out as 7.0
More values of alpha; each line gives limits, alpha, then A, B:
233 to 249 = 7.3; -0.7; 6.54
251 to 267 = 5.8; -0.5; 5.3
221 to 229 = 6.7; 0.1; 6.82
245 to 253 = 6.8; -0.7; 6.03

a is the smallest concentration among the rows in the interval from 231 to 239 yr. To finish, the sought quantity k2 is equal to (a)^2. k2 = 40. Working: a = 6.3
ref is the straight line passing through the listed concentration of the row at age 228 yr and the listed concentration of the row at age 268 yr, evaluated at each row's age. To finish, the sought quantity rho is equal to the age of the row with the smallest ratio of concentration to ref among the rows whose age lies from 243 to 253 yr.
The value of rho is 252 yr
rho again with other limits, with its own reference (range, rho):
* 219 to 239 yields 220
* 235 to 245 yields 244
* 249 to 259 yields 258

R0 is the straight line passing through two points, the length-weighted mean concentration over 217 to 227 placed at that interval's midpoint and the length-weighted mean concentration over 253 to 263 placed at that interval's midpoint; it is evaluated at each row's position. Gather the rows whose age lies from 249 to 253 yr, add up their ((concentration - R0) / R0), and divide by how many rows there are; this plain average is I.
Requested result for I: 0.07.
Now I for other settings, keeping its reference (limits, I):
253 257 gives 0.02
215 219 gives -0.12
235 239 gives 0.12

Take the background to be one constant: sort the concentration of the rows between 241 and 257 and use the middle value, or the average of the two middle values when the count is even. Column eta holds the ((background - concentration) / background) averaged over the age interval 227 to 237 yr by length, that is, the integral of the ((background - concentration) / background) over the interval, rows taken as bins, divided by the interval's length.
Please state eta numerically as -0.18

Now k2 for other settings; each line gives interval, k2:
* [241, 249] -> 32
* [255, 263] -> 20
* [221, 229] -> 42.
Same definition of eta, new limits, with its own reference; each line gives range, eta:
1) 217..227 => -0.16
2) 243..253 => -0.01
